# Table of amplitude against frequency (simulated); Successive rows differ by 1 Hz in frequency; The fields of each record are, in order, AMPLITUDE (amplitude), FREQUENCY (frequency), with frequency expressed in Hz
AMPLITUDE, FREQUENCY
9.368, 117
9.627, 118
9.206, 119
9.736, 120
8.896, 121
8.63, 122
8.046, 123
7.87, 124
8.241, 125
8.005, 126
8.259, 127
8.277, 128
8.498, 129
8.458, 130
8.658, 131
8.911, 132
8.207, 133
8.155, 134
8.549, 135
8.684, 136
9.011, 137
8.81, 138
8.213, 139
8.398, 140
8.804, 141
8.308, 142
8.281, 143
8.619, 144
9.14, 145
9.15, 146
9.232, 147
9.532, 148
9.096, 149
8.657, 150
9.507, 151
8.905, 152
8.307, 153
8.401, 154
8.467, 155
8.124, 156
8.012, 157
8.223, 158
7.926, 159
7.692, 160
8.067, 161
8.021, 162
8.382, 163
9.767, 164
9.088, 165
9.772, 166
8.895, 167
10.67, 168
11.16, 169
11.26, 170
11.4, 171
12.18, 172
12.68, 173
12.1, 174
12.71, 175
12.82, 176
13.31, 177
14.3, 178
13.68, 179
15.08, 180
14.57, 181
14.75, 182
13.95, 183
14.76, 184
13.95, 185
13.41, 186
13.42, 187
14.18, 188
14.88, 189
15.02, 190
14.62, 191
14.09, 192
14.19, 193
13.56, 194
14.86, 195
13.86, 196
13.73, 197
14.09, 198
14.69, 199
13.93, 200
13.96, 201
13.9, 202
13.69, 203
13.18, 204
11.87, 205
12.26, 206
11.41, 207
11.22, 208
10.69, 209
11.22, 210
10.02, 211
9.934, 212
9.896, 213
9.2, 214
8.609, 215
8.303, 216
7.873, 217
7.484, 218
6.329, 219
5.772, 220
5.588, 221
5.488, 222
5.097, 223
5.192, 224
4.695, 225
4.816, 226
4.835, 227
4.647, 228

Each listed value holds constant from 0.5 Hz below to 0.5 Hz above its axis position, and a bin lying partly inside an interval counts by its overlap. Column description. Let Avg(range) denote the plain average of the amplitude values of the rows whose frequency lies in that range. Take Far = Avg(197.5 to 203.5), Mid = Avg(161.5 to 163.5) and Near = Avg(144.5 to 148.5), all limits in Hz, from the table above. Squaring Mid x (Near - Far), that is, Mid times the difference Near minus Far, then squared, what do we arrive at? 1537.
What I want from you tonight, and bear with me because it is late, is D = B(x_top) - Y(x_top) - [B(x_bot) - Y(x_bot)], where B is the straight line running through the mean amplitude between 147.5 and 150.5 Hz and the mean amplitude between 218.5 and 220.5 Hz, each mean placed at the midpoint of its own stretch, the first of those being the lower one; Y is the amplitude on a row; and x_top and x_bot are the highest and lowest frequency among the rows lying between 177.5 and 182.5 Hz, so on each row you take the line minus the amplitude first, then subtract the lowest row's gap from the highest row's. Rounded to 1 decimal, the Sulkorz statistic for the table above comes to -0.6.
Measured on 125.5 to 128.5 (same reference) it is -0.4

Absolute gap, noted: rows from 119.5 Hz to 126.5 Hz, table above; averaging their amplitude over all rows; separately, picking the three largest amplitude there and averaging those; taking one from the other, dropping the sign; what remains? 0.60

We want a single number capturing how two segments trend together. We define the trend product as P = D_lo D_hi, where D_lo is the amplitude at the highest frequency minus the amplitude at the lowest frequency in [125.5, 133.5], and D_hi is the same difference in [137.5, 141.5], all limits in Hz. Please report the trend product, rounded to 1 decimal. 0.0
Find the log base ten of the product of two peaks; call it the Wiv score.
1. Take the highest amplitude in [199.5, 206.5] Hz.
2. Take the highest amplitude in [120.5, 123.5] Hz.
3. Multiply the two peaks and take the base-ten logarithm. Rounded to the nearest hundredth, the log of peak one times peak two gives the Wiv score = 2.09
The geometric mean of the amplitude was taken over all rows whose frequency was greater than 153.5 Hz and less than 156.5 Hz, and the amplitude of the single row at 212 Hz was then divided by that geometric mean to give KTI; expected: 1.2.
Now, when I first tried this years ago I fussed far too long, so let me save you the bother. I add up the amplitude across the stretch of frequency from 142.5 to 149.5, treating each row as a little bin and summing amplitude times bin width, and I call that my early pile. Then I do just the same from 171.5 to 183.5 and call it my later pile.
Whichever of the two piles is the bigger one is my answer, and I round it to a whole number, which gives 162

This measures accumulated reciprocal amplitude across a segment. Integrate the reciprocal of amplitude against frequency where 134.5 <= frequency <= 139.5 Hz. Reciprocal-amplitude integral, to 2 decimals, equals 0.58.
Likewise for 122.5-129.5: 0.86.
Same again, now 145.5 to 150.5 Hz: 0.55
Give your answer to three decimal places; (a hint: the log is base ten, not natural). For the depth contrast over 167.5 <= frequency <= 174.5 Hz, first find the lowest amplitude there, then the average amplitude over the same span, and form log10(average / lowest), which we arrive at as 0.038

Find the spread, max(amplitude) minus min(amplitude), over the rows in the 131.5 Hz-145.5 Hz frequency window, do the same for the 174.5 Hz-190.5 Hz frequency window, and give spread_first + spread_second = 3.4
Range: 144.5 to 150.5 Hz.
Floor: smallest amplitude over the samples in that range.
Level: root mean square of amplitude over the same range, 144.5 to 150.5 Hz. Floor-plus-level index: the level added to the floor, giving 18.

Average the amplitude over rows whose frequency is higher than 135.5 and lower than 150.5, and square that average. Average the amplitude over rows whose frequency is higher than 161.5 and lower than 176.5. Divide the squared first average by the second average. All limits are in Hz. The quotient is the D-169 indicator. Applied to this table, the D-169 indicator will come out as 7.2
